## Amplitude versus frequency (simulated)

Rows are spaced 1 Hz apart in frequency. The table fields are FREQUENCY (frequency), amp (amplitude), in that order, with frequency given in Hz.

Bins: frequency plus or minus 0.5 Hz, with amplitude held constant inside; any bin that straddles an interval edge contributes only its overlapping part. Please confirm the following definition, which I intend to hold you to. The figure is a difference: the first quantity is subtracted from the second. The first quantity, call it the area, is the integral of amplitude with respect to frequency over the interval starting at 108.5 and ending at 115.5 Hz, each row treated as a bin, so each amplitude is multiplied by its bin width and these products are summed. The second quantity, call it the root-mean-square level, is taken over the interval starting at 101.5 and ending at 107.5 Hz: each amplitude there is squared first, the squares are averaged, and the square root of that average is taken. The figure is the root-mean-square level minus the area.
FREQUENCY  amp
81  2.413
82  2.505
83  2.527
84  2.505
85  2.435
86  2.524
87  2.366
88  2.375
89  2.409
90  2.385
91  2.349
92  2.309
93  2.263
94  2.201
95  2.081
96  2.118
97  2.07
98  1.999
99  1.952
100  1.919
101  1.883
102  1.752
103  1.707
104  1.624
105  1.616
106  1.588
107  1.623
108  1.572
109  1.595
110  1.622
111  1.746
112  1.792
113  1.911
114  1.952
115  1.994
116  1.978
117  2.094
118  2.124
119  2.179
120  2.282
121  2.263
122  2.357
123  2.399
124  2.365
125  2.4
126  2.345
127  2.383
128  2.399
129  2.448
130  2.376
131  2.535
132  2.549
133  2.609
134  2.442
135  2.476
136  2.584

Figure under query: -11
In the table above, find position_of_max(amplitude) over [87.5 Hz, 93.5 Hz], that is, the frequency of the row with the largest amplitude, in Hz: 89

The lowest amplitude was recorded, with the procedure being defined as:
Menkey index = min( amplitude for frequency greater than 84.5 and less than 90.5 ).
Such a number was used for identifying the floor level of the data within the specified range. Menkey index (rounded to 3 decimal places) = 2.366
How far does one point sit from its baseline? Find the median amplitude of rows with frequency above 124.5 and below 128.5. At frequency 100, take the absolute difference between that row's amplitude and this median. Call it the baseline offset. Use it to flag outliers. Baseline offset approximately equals 0.5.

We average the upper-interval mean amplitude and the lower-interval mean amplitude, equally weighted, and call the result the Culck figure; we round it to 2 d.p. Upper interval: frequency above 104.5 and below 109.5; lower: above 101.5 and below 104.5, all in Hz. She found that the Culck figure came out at 1.65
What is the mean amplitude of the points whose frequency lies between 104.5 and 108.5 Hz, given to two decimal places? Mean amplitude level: 1.60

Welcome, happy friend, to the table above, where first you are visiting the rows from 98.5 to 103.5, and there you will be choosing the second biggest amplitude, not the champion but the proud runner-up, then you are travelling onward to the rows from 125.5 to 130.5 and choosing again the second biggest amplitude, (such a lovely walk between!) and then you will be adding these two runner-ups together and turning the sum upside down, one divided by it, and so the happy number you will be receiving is 0.232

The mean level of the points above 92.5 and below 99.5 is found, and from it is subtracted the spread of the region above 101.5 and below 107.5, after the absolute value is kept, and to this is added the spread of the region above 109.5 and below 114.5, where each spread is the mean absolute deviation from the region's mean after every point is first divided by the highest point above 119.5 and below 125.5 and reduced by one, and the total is 2.12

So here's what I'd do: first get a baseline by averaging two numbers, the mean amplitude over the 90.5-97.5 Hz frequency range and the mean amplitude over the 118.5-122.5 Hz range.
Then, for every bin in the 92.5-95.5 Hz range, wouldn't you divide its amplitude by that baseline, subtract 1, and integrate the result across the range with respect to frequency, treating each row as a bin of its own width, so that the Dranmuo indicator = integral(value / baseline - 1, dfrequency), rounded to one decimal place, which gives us -0.1 Hz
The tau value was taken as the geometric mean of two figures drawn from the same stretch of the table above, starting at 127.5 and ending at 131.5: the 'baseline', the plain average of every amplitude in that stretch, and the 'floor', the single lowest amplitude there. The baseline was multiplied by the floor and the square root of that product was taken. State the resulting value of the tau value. 2.4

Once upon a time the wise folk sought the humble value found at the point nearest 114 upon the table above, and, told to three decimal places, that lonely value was 1.952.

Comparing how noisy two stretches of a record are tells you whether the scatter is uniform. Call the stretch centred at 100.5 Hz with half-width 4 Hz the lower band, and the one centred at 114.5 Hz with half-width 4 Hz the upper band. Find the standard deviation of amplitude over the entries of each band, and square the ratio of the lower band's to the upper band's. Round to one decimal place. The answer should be 1.4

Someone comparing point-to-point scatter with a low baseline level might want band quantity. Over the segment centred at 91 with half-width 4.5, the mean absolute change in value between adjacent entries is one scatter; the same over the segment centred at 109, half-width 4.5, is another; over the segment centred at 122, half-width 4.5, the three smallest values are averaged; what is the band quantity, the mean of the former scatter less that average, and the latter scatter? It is -1.04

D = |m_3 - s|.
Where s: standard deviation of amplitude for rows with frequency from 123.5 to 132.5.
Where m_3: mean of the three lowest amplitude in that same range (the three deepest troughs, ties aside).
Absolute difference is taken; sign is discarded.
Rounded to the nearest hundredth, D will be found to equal 2.29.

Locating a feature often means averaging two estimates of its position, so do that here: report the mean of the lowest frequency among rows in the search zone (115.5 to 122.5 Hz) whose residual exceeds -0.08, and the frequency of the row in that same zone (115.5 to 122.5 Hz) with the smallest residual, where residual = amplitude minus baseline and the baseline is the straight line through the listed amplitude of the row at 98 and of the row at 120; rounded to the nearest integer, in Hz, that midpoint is 118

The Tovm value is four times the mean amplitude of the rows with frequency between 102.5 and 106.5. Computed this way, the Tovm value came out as 6.5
